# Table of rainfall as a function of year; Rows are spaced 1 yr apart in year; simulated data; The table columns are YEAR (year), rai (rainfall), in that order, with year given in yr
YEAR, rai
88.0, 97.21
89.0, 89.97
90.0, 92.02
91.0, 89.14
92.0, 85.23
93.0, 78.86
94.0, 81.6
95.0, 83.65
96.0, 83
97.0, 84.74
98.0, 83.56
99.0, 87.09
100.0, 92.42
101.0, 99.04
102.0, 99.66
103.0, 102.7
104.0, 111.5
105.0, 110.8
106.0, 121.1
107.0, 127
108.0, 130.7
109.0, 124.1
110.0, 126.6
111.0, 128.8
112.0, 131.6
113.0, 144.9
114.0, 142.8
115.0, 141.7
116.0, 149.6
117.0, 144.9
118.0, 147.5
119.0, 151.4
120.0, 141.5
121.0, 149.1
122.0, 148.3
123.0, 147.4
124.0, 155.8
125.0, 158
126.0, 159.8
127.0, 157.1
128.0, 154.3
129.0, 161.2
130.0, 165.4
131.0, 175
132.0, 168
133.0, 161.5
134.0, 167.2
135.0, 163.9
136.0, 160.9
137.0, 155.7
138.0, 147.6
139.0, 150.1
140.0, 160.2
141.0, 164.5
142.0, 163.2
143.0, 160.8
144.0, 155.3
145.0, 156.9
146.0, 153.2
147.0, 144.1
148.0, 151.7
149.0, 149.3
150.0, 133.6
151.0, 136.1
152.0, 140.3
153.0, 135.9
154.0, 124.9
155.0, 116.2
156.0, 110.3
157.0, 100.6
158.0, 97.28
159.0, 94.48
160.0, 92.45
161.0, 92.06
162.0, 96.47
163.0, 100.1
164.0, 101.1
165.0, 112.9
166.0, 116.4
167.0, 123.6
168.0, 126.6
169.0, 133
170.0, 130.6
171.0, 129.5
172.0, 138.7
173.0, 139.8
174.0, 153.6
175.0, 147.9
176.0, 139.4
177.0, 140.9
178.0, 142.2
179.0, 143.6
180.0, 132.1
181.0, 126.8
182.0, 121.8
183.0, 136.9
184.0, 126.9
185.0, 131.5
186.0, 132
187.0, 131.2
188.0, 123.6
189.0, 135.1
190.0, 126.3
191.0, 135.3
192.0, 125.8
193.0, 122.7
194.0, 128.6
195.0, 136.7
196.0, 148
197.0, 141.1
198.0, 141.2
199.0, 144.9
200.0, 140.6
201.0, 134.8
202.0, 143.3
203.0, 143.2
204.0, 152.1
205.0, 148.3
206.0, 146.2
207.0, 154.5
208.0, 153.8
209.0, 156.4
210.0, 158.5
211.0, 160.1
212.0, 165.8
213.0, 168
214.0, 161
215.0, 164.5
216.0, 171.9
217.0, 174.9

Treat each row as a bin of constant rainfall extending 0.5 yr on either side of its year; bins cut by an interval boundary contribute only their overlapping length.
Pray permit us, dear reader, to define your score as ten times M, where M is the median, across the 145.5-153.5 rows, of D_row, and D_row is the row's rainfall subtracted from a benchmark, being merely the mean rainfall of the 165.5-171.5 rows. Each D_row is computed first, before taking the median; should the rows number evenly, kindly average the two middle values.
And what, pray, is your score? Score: -156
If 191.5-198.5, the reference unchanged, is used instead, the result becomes -101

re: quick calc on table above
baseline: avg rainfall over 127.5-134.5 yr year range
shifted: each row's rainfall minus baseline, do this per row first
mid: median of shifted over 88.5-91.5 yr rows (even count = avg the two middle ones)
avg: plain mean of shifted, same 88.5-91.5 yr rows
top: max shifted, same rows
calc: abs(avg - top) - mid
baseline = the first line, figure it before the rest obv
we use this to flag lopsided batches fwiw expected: 76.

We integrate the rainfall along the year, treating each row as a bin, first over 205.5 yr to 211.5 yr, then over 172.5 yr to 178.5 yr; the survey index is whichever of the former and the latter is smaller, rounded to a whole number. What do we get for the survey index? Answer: 864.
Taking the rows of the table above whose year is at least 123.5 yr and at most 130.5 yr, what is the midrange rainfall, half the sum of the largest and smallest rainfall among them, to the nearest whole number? 160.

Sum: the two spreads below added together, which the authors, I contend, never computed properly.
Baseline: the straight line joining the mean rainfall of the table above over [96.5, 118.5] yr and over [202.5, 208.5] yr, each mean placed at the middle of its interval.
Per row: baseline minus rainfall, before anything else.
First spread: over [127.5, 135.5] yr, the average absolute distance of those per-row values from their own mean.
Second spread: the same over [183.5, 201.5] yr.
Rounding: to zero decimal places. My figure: 9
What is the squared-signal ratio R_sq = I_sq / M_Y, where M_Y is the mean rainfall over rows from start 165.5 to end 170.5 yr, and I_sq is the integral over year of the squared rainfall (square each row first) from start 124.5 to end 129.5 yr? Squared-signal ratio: 992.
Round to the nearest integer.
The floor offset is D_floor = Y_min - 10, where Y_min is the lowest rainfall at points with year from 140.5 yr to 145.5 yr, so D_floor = 145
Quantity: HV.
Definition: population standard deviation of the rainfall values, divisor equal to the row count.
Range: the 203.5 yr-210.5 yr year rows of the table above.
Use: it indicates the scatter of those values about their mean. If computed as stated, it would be 4.0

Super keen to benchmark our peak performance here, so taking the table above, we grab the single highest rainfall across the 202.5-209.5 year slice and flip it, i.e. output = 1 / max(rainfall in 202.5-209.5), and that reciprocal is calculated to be 0.0064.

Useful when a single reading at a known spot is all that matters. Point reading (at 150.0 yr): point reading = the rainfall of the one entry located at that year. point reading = 133.6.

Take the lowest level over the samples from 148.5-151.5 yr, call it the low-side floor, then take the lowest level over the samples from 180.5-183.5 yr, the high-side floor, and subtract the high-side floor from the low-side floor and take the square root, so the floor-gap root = 3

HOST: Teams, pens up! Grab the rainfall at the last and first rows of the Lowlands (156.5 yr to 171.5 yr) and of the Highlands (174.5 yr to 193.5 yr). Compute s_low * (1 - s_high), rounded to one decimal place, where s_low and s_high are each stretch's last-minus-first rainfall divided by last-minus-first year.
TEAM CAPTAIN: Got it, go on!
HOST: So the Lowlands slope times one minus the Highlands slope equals 5.0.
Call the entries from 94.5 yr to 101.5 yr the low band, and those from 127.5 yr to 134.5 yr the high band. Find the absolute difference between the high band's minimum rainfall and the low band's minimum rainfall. 71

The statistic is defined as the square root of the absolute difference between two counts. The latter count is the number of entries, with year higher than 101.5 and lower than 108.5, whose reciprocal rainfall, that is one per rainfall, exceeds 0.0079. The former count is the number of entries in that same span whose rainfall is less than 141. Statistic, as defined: 1.4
